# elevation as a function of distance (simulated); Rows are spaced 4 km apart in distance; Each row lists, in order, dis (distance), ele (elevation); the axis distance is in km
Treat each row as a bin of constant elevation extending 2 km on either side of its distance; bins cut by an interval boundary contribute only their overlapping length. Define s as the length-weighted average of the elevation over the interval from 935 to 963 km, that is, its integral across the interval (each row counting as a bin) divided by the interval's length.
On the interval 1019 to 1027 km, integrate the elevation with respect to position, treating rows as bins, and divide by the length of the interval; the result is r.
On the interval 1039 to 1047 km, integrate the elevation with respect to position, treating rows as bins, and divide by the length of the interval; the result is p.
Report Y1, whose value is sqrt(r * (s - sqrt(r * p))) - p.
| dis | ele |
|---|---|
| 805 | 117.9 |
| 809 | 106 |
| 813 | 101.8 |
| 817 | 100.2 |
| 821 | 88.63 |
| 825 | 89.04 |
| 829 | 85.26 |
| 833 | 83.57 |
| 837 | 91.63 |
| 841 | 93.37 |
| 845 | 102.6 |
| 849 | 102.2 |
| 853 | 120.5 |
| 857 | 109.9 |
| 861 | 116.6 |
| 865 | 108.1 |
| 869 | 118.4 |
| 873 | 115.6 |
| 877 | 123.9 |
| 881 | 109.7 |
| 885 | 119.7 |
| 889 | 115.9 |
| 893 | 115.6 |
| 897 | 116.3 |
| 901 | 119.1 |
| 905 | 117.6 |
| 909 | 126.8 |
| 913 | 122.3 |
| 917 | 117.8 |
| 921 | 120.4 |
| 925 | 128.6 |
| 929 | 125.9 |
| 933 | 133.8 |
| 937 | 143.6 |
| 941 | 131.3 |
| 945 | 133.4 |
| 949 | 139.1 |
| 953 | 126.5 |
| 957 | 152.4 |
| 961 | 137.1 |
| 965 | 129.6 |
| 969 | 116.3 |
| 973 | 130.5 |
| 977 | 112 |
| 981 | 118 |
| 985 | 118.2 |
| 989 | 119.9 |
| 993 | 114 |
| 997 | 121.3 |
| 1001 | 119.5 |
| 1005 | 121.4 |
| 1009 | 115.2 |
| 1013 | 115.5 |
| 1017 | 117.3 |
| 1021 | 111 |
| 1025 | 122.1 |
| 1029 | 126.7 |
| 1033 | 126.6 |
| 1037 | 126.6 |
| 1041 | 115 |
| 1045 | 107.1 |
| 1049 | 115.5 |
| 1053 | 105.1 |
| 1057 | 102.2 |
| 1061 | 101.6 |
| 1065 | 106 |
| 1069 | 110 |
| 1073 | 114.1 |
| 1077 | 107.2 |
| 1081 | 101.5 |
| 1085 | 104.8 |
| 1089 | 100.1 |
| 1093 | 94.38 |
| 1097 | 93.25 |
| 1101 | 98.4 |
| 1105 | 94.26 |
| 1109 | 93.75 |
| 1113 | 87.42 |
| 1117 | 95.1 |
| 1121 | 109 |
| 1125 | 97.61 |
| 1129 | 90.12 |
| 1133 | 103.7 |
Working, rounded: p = 111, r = 117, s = 138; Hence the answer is -58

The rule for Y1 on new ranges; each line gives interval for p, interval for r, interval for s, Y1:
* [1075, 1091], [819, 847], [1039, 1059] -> -70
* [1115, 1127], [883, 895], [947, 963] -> -41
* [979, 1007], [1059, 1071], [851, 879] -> -98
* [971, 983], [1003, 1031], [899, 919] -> -107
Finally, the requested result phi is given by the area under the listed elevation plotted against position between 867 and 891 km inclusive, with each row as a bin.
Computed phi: 2813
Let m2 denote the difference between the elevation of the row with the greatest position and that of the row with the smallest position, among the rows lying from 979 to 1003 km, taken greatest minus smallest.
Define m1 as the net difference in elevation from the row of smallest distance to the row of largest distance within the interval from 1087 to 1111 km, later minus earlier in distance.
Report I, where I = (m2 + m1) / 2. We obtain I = -2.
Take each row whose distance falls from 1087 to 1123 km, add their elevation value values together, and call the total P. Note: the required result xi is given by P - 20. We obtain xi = 846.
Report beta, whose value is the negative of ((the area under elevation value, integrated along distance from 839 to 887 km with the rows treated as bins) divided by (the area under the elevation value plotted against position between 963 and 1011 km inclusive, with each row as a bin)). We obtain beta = -0.93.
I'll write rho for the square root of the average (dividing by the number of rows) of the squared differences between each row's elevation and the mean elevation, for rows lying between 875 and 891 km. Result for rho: 5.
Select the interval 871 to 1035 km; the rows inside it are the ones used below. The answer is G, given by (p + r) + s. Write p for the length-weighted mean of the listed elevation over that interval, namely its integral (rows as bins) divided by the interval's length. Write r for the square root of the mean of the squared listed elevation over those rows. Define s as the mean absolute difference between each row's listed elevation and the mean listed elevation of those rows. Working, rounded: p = 123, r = 123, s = 7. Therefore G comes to 254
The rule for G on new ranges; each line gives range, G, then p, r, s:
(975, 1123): 229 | 110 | 110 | 9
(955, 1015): 254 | 123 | 123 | 8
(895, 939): 256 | 125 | 125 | 6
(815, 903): 225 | 107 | 107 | 11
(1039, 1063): 221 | 108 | 108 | 5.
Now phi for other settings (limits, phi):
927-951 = 3228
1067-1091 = 2551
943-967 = 3272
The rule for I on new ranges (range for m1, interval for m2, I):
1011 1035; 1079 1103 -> 4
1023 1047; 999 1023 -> -12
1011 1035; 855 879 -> 13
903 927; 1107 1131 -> 4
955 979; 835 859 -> -11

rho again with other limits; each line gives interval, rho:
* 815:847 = 6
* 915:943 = 8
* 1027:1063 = 10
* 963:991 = 6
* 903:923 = 3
